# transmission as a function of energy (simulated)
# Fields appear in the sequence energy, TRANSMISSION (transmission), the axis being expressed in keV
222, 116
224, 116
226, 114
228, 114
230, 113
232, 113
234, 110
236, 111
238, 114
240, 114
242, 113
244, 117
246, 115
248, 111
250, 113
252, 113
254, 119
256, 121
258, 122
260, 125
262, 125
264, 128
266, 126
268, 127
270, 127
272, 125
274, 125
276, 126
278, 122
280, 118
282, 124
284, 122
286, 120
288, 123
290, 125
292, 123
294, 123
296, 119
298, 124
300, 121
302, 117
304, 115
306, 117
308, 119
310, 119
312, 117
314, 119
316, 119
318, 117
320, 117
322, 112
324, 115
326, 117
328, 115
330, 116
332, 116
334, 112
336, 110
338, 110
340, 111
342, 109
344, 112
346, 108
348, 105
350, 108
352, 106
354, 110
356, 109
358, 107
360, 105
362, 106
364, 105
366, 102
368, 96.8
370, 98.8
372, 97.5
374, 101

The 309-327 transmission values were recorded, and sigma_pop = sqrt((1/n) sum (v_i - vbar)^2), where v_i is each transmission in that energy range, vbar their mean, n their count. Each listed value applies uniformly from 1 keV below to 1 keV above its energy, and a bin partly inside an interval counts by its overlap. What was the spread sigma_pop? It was 2.13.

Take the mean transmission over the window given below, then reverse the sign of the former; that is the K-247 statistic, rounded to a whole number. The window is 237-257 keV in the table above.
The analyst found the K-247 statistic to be -115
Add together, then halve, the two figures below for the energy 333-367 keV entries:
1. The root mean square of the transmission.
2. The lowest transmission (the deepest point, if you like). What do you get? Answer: 105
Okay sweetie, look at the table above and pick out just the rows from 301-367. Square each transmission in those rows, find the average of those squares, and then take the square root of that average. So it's 112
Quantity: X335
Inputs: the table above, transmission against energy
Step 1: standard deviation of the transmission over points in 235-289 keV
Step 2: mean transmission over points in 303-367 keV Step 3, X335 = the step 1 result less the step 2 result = -107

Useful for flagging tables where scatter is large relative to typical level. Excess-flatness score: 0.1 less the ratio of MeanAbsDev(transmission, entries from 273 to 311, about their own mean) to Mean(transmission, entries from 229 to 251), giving 0.0763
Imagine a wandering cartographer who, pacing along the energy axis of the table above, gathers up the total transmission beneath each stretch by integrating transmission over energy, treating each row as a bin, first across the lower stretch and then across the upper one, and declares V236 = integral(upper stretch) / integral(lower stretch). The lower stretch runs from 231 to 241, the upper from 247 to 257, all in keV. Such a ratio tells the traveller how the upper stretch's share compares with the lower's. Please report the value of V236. 1.027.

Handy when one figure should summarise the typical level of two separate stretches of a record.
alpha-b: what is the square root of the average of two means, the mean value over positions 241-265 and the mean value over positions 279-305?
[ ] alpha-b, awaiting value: 10.9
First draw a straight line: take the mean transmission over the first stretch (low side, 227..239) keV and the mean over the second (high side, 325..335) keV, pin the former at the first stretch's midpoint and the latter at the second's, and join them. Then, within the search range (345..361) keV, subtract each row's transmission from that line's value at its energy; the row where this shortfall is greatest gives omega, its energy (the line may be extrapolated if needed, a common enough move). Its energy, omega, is 360 keV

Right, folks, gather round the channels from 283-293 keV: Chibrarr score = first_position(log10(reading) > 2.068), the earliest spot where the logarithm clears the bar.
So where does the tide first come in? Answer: 284 keV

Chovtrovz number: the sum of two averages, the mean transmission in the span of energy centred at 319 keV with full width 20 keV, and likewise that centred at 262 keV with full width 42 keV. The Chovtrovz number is 238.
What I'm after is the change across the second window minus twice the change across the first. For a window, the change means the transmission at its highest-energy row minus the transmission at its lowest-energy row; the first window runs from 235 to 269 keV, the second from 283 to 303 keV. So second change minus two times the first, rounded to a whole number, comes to -37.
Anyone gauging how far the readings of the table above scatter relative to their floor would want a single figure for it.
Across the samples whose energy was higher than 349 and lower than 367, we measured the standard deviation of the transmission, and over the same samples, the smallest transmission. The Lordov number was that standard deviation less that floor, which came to -100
